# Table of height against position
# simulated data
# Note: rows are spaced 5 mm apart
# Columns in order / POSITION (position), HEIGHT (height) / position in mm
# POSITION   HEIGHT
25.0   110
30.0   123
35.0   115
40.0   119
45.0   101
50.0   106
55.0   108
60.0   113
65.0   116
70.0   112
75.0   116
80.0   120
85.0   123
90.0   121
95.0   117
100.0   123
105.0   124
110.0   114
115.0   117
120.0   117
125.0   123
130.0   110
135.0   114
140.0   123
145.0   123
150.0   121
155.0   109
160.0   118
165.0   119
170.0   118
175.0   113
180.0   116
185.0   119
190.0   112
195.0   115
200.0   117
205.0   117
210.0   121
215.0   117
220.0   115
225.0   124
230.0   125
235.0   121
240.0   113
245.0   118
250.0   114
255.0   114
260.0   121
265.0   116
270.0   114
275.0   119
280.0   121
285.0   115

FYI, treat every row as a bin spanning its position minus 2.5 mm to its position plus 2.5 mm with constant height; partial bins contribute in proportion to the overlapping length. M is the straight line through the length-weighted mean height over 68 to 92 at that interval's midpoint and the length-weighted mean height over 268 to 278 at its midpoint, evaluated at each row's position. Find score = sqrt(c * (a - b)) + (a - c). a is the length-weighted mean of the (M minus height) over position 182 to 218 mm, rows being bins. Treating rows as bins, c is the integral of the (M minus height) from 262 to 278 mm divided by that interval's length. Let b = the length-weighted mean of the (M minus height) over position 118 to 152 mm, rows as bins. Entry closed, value 1.0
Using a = 0.6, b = -0.7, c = 0.3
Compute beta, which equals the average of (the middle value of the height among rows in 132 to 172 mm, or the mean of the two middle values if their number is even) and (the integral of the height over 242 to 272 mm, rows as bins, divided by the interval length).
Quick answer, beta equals 117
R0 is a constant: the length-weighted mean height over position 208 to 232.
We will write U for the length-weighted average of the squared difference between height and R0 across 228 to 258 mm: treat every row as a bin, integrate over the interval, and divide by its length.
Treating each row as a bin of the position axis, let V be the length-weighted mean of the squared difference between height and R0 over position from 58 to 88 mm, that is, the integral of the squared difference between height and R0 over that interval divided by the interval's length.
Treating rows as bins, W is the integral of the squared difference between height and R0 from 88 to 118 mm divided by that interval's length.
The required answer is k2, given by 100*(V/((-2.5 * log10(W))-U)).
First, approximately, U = 26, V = 27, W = 14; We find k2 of -92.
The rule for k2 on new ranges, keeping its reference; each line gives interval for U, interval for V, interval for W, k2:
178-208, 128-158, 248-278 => -177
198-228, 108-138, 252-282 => -223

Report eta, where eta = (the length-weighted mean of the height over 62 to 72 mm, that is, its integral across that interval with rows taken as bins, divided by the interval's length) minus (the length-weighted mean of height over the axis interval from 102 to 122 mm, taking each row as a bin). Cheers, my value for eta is -4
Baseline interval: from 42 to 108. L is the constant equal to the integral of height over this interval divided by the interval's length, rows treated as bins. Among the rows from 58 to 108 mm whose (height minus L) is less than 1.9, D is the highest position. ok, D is 95.0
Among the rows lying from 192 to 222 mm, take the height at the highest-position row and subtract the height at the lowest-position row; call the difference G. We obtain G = 0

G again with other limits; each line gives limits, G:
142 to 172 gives -5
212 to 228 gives 7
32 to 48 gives -14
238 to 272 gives 1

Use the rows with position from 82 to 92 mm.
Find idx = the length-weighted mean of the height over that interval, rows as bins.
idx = 122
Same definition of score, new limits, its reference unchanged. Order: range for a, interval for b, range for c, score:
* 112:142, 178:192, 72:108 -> 4.2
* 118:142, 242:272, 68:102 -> 1.4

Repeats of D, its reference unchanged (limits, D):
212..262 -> 255.0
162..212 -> 205.0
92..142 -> 135.0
